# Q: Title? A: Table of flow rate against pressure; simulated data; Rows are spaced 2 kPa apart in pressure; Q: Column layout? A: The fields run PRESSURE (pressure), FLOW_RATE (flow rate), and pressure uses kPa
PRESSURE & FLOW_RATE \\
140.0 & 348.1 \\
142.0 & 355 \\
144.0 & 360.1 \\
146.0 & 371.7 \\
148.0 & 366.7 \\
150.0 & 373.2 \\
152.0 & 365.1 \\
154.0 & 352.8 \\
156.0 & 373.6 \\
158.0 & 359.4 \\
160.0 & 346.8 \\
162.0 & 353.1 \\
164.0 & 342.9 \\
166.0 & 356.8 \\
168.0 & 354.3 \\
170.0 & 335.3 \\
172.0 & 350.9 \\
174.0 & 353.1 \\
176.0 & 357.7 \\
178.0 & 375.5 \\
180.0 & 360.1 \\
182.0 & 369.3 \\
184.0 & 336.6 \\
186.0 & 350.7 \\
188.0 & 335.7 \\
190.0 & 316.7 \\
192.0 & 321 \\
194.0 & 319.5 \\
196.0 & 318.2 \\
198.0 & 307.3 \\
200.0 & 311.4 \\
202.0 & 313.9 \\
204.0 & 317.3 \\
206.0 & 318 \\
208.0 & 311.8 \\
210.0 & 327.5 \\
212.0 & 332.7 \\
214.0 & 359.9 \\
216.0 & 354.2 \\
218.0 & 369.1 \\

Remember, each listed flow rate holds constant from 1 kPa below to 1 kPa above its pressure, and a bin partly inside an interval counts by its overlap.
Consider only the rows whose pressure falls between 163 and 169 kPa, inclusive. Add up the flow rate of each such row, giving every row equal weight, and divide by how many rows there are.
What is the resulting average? 351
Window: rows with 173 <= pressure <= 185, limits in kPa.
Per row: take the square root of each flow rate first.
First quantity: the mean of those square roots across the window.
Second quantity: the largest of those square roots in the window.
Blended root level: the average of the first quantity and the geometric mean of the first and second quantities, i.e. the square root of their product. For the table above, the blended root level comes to 19.0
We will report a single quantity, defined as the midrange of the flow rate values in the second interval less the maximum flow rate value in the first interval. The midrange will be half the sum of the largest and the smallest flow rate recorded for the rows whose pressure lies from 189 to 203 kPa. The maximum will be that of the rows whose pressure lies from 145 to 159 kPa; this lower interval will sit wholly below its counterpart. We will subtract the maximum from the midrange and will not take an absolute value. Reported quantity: -59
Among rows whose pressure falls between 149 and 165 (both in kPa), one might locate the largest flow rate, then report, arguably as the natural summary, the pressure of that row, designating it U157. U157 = 156.0 kPa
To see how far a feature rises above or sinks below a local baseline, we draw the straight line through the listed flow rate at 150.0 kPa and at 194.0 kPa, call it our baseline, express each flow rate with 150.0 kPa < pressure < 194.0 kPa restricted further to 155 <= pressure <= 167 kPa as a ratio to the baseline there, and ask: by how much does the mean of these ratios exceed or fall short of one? -0.01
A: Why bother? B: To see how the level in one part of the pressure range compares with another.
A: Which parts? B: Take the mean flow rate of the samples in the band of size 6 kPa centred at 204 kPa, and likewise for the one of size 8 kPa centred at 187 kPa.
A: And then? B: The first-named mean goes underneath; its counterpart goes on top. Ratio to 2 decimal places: 1.06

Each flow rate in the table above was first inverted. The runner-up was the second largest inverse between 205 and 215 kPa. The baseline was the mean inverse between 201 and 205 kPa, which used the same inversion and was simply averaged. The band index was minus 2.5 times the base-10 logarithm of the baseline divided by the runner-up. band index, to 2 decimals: -0.01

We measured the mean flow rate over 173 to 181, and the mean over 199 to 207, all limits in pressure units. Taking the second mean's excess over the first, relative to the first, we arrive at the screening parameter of -0.13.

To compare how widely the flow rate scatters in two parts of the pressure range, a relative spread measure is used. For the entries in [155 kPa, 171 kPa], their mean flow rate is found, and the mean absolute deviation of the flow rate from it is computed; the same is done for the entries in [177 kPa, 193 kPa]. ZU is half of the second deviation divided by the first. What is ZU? 1.1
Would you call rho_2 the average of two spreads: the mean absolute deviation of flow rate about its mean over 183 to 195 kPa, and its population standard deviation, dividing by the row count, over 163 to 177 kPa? 9.3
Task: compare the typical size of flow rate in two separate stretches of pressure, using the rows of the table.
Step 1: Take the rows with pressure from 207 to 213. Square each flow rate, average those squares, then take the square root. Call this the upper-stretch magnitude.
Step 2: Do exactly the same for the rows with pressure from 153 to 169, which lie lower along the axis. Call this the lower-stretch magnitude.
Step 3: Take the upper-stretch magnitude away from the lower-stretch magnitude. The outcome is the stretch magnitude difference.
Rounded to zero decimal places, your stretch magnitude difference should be 31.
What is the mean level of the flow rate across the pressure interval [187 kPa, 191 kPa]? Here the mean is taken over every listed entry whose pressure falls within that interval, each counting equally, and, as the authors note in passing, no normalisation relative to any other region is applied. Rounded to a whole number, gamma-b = 326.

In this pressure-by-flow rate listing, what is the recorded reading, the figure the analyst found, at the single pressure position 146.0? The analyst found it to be 371.7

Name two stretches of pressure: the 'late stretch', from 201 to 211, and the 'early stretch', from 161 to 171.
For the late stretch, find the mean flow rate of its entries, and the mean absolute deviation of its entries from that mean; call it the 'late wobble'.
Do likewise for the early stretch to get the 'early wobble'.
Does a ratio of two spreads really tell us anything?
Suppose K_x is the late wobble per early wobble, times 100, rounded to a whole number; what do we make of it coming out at 54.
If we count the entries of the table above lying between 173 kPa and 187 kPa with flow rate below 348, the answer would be 1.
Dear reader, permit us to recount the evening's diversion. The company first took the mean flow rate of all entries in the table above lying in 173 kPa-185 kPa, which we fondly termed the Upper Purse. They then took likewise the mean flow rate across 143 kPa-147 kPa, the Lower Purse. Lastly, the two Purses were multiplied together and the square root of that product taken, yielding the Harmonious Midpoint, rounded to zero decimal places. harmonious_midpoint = 362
